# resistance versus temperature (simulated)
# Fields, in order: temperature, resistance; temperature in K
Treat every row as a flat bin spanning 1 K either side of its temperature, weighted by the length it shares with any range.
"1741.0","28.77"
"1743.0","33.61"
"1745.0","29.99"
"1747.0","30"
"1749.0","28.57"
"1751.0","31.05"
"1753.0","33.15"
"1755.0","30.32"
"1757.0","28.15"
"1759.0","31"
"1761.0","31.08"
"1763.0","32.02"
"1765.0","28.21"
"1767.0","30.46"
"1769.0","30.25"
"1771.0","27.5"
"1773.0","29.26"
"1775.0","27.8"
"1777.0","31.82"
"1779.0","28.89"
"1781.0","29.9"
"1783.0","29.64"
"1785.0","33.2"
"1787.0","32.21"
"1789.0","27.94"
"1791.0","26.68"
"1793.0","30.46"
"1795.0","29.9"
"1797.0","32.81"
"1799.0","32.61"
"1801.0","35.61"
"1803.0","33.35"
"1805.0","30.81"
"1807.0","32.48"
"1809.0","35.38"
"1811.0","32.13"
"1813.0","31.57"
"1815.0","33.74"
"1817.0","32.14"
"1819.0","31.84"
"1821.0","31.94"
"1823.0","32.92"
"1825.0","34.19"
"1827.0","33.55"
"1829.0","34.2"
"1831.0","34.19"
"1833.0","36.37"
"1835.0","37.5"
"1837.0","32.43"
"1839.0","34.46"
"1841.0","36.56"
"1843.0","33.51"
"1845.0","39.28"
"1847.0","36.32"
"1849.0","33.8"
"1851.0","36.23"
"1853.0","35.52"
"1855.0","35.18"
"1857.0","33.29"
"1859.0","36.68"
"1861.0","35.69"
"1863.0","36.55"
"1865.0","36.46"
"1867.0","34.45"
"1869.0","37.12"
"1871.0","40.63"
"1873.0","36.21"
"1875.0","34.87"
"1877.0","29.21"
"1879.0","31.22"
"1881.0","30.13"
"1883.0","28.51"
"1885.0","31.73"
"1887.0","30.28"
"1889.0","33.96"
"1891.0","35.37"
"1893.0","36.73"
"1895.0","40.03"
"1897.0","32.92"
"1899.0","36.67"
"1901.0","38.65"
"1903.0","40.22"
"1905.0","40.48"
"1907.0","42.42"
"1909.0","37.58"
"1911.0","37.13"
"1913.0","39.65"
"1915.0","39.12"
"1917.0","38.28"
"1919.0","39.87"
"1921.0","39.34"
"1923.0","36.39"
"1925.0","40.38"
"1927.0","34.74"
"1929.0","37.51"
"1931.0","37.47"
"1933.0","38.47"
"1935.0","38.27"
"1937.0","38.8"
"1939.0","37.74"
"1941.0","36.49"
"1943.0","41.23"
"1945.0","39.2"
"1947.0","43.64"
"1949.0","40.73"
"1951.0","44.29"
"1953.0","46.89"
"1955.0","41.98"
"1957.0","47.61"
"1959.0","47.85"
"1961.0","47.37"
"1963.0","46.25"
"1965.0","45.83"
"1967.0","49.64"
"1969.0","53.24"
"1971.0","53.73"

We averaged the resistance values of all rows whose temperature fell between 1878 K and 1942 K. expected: 36.8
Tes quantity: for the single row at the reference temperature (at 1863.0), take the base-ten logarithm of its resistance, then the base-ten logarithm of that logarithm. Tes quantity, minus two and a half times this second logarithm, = -0.485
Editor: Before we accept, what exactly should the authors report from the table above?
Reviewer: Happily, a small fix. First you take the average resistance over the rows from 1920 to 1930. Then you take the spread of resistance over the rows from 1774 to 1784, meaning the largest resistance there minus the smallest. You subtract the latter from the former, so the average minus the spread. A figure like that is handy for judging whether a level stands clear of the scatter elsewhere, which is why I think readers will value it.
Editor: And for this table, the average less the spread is 33.7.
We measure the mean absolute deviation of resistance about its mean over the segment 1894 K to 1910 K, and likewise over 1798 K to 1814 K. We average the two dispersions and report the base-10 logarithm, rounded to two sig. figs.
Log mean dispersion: 0.24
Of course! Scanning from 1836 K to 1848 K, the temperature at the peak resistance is 1845.0 K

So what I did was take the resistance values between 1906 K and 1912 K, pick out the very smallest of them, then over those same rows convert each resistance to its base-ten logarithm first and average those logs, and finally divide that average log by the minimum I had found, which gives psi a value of 0.043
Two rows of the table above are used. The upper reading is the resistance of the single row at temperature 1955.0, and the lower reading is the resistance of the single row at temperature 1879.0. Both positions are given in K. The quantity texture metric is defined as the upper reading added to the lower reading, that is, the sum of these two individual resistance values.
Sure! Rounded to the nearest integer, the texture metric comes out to 73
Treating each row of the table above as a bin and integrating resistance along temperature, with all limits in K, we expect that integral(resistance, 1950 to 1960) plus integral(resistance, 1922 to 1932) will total 830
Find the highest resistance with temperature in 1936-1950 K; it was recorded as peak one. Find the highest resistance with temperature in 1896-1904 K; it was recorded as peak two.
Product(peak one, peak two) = 1755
